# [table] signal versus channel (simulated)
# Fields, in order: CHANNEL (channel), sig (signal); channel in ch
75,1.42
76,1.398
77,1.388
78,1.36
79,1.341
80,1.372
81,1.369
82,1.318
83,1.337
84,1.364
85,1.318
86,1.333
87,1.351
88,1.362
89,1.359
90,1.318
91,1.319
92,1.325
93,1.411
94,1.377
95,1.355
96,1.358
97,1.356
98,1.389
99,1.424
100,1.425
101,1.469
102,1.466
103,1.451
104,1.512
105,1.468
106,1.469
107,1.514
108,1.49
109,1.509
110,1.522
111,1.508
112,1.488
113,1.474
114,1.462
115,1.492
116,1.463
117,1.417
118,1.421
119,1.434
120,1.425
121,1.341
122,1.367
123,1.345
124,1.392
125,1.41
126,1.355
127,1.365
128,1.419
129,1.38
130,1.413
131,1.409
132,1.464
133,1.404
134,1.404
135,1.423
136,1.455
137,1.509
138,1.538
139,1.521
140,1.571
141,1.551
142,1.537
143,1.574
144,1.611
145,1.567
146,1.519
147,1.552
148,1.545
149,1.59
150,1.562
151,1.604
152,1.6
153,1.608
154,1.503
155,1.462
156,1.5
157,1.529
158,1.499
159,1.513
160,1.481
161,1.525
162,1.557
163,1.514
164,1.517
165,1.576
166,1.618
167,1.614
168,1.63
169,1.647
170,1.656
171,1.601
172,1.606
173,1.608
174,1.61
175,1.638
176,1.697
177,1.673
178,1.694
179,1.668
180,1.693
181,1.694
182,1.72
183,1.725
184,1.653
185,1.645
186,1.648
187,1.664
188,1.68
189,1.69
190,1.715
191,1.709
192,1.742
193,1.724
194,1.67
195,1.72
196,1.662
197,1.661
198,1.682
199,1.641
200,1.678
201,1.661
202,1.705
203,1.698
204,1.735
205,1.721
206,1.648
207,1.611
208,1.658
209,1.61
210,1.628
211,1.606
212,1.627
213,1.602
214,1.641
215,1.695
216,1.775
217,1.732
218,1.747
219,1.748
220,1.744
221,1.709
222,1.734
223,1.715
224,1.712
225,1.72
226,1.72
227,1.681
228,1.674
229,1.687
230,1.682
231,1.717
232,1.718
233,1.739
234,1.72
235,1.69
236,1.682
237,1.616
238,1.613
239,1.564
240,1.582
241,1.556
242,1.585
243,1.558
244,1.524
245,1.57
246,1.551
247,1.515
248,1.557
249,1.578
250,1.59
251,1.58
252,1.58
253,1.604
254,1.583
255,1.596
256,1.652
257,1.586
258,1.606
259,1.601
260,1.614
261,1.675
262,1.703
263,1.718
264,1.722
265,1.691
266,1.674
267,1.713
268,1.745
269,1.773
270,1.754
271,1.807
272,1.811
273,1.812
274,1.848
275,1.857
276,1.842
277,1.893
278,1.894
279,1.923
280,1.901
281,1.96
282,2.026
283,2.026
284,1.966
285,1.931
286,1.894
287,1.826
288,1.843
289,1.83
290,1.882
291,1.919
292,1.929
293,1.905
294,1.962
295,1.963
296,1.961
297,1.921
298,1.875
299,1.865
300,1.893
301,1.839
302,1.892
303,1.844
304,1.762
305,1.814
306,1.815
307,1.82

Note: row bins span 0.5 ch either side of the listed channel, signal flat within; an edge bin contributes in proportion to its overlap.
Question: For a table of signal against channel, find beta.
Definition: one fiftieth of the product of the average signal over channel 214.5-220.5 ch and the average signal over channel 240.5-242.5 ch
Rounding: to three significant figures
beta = 0.0547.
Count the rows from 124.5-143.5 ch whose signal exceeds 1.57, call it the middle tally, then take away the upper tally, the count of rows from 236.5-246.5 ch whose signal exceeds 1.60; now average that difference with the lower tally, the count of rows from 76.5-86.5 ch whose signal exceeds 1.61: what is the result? 0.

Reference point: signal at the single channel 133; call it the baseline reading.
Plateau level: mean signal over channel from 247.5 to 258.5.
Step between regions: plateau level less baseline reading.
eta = 0.19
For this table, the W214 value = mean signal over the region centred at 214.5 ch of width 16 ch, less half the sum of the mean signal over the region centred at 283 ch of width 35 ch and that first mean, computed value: -0.10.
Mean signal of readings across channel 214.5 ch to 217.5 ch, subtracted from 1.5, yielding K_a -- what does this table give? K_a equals -0.2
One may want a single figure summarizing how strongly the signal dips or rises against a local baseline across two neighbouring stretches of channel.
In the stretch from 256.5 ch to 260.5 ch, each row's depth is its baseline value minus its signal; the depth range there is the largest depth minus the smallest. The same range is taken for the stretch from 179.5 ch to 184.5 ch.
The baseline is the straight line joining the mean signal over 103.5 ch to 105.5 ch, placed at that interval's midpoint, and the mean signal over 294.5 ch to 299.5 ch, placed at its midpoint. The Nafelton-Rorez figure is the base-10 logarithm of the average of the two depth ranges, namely -1.321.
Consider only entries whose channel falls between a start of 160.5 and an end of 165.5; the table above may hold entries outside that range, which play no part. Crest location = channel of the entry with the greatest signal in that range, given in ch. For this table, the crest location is 165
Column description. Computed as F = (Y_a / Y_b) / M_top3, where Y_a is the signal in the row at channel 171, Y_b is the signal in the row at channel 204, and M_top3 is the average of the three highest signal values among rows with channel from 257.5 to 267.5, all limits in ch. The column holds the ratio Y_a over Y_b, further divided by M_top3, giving 0.54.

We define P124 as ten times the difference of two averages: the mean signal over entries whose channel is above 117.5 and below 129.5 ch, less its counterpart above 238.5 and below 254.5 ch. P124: -1.8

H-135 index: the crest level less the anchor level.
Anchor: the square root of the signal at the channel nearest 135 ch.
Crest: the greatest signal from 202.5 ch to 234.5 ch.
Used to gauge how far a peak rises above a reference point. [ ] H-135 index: 0.58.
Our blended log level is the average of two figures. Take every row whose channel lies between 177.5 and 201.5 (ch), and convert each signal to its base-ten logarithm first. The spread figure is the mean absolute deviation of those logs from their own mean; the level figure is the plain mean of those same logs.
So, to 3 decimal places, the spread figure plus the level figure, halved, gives 0.116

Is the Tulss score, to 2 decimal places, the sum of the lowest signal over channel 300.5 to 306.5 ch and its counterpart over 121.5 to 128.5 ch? 3.11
